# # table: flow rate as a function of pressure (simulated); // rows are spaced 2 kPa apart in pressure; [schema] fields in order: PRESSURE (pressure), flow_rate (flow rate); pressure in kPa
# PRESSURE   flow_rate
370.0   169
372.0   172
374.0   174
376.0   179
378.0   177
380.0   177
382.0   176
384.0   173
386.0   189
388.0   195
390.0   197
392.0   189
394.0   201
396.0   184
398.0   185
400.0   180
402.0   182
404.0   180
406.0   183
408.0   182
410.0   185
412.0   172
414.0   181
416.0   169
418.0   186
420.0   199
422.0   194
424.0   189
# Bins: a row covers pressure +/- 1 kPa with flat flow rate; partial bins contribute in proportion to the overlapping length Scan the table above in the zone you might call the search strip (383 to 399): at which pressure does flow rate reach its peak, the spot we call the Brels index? 394.0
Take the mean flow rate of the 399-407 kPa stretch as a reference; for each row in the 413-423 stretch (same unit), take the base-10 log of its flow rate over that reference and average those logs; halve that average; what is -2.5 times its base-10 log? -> 5.7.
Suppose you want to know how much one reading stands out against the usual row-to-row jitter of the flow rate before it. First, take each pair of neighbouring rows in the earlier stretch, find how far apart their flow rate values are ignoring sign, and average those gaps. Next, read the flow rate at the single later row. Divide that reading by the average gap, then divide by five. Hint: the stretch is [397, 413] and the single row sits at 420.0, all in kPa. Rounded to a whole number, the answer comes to 10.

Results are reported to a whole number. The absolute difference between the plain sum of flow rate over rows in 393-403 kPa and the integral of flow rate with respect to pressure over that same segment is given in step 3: 932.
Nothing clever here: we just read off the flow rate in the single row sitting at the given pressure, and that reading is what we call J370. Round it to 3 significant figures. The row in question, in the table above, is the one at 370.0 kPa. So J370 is 169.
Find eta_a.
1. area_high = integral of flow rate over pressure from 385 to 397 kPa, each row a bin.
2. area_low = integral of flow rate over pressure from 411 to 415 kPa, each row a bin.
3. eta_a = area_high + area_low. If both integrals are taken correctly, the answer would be 3016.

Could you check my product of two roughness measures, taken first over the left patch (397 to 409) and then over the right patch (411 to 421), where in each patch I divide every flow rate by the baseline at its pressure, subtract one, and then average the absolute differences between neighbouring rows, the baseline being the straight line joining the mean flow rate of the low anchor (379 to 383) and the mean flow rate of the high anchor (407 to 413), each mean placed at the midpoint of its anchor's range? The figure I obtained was 0.0010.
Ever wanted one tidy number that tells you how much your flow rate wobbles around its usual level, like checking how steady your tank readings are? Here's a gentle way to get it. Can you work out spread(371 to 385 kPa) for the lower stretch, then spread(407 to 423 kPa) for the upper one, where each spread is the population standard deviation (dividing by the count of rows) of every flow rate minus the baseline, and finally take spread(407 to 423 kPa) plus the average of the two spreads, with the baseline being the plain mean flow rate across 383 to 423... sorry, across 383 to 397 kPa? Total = 15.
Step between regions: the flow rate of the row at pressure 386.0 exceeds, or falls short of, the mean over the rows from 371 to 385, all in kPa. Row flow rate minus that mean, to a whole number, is 14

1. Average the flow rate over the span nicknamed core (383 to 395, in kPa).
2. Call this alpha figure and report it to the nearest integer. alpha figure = 191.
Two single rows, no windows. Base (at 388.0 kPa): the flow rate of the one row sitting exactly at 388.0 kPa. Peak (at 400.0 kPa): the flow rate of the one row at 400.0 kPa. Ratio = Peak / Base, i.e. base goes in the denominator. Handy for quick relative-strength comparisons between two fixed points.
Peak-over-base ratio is 0.92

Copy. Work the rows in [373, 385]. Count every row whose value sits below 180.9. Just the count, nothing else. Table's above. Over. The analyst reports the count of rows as 6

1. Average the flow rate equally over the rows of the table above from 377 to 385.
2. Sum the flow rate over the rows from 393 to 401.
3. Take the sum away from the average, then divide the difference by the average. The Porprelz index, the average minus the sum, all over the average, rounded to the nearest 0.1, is -3.3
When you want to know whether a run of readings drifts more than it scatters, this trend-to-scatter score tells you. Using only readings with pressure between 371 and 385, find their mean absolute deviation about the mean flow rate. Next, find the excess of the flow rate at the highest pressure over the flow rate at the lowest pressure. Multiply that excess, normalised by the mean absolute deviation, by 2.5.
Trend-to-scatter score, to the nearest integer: 1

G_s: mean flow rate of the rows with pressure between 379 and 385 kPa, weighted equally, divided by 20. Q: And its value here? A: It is 8.77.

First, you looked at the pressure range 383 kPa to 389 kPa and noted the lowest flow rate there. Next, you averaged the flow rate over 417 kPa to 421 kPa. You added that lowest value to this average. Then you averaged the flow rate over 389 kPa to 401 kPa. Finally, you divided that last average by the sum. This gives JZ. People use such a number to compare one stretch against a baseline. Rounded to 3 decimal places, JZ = 0.518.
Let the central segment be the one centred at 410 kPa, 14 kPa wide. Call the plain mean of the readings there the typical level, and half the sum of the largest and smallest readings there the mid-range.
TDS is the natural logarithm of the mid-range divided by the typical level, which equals -0.010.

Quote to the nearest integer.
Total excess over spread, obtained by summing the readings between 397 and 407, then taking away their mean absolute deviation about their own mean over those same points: 908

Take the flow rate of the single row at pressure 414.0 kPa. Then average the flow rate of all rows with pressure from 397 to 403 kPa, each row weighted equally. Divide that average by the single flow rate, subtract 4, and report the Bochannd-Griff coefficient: -2.99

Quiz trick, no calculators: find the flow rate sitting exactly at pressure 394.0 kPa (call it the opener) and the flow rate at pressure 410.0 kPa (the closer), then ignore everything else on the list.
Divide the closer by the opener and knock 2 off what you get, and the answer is -1.08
